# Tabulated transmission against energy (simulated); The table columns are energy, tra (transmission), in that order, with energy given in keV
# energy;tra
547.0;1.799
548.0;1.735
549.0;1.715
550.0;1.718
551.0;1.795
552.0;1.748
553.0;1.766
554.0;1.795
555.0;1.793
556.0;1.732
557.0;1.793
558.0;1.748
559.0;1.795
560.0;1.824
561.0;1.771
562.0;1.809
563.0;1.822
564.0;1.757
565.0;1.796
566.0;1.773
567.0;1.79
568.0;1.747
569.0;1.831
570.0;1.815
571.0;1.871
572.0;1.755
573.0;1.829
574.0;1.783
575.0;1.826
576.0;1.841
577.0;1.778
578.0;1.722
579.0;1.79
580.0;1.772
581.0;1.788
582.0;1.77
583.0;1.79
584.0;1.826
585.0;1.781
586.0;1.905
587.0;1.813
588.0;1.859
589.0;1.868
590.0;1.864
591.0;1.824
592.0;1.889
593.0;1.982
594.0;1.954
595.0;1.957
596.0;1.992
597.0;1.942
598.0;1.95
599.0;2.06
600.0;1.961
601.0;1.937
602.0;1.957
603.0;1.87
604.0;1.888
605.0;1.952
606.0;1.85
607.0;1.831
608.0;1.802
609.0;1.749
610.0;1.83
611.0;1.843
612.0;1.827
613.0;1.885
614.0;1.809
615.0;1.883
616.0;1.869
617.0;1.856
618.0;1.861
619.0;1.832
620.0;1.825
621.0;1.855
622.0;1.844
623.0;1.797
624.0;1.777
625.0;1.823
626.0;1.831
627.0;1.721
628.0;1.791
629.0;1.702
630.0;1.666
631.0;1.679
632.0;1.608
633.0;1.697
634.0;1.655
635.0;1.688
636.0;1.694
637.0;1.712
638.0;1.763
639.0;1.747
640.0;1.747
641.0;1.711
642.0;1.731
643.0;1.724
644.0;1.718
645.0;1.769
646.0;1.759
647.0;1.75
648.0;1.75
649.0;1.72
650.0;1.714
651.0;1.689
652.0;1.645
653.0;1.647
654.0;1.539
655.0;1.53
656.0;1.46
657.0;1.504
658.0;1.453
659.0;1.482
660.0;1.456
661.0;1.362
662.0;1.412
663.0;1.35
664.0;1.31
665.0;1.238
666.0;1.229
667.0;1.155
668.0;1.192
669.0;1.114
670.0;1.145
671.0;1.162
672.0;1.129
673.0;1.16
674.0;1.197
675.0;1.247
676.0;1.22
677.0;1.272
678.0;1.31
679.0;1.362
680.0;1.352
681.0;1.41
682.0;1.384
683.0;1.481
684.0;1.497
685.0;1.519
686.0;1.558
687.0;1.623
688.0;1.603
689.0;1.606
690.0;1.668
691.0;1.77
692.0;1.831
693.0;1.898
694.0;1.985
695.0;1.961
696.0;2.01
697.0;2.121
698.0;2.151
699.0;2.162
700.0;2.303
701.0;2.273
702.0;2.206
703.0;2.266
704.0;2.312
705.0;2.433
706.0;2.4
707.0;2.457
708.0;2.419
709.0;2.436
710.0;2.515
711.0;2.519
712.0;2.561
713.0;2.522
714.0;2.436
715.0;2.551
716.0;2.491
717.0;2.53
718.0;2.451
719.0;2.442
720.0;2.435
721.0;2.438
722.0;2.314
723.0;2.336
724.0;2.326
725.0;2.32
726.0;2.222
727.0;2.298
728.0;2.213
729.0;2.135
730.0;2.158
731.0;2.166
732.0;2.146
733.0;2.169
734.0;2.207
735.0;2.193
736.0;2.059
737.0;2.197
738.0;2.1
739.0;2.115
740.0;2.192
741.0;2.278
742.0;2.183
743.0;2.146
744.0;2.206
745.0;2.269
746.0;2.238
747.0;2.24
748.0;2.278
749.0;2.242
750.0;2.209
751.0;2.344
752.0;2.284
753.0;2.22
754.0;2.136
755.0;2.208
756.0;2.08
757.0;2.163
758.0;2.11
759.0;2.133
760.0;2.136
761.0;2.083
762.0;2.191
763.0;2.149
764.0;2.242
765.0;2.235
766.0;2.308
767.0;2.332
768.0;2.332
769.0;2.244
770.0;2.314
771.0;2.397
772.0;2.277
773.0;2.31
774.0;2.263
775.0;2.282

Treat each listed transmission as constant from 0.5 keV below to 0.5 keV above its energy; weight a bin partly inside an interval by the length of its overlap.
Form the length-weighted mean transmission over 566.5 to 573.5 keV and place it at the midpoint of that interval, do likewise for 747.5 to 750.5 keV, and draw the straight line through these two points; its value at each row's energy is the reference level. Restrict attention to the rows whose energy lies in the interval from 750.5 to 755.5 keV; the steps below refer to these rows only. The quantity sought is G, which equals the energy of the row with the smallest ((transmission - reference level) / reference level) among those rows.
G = 754.0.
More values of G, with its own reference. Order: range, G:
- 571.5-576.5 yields 572.0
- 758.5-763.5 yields 761.0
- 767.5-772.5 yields 769.0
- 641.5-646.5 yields 644.0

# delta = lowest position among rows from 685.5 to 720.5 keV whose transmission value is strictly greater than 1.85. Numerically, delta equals 693.0 keV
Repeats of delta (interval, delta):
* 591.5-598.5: 592.0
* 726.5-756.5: 727.0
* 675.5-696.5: 693.0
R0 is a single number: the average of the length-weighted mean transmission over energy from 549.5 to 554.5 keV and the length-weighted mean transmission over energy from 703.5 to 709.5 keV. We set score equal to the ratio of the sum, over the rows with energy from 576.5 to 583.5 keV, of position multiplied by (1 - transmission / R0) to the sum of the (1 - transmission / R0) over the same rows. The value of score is 579.9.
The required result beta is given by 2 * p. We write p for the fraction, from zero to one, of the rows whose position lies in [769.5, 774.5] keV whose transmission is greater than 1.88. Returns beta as 2.0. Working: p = 1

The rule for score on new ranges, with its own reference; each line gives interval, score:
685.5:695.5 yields 689.3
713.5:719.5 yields 716.5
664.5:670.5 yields 667.6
